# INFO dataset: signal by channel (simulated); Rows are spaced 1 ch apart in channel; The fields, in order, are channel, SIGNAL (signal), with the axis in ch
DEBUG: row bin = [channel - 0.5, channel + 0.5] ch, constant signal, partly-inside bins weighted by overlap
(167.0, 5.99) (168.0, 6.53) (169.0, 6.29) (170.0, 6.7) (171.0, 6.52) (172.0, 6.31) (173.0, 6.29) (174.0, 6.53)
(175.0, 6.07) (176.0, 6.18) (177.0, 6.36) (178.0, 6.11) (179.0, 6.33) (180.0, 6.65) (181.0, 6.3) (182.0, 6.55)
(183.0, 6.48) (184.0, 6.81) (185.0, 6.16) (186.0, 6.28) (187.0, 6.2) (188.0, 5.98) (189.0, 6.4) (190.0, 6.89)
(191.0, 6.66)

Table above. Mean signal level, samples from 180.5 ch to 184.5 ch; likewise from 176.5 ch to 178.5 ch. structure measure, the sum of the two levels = 12.8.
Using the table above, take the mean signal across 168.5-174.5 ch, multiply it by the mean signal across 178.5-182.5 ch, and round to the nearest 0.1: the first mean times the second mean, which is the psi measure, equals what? 41.6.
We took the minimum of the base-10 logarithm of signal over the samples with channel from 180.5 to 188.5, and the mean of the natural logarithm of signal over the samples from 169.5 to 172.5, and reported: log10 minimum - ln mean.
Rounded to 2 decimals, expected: -1.10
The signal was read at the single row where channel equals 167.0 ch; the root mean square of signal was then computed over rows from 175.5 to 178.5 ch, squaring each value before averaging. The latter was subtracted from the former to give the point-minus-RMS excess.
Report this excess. -0.23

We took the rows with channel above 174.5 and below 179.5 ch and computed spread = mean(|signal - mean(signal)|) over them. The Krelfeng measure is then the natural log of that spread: -2.2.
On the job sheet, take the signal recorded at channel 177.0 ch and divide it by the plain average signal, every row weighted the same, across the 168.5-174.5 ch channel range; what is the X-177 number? 0.99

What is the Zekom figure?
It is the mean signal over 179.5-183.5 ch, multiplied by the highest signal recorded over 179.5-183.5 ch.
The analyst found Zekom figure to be 43.2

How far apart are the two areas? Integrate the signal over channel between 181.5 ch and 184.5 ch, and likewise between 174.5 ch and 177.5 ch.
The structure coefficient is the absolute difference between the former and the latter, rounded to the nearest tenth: 1.2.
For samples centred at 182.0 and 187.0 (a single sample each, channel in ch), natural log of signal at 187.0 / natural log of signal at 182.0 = 0.971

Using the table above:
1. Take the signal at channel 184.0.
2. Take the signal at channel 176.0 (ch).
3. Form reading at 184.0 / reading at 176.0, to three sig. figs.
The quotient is 1.10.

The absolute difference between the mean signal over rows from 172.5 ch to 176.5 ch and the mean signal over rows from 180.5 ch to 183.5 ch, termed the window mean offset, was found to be 0.18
